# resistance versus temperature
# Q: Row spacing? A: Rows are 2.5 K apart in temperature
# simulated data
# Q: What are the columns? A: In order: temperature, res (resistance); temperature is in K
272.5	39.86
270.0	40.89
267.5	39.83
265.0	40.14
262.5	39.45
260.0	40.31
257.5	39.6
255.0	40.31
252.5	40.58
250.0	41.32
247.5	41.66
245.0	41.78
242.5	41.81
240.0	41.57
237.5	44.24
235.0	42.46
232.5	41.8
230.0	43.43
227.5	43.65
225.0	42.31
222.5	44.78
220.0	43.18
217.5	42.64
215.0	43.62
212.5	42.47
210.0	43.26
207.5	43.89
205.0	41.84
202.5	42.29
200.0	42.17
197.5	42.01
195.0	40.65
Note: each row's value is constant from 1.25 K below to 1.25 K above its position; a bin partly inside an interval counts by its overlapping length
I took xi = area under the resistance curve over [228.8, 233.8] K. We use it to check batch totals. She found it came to 213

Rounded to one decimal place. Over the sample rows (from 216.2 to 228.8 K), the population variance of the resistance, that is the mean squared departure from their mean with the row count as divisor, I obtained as 0.7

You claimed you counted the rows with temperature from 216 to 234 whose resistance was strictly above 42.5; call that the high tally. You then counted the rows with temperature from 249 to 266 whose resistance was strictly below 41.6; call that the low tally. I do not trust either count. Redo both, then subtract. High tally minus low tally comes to -2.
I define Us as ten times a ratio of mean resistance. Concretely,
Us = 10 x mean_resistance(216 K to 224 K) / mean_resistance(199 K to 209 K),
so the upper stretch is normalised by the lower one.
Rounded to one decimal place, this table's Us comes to 10.2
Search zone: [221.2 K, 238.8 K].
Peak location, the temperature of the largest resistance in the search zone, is 222.5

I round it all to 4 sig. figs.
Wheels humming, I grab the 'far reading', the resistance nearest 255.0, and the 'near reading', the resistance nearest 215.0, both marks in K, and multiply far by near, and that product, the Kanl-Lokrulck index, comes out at 1758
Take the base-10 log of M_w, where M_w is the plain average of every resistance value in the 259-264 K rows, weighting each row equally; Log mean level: 1.60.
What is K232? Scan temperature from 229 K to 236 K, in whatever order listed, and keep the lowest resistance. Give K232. 41.8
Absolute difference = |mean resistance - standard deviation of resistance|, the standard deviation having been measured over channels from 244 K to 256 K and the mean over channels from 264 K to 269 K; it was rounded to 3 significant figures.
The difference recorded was 39.4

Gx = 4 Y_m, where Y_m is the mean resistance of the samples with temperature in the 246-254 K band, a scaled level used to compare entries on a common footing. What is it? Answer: 165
